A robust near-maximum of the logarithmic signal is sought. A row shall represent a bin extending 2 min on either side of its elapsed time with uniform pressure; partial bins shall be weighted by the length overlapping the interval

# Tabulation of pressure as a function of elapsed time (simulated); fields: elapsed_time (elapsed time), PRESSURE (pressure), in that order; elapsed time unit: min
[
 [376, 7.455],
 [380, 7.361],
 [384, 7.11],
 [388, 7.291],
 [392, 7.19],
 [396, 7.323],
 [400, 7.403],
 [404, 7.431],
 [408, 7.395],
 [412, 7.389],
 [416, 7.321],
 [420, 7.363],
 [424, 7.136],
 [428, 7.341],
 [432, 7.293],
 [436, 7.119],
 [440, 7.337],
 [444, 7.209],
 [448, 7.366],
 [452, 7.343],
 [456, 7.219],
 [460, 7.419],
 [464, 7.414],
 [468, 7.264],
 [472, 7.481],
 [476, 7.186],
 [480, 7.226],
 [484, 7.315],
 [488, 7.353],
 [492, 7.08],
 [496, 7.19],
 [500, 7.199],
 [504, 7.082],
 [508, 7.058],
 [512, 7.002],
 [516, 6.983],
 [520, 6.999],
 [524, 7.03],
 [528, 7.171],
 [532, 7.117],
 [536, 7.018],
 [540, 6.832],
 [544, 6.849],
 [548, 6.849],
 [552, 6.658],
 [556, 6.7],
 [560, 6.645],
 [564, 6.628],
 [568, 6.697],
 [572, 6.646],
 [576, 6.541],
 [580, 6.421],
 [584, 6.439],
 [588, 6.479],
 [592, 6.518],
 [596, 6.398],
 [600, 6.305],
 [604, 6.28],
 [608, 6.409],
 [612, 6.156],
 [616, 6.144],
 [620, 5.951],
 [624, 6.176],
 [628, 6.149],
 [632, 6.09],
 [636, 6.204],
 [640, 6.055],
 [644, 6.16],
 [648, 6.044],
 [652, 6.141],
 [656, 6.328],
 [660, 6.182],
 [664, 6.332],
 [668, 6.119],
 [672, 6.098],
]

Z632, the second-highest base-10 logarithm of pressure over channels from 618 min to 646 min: 0.79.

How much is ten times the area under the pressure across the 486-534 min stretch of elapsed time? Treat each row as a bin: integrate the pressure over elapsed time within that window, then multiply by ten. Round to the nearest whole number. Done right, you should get 3411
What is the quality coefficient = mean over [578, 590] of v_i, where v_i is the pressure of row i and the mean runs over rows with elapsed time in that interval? 6.45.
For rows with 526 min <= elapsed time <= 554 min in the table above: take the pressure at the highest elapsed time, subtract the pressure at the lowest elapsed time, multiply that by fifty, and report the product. -26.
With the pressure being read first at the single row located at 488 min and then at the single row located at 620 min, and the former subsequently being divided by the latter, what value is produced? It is 1.24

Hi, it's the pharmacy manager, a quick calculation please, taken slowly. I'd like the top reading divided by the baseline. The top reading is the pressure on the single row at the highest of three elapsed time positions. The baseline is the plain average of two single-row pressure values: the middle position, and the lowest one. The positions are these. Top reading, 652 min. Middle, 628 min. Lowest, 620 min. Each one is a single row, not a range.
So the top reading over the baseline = 1.02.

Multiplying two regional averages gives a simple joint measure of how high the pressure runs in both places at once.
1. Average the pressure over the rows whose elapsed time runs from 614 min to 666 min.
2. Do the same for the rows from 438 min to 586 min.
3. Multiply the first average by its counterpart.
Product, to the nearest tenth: 43.2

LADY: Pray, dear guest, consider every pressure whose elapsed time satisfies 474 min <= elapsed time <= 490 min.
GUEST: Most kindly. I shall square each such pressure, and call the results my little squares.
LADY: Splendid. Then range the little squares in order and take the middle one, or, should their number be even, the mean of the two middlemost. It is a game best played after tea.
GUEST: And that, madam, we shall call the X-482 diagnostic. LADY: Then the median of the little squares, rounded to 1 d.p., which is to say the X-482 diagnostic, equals 52.9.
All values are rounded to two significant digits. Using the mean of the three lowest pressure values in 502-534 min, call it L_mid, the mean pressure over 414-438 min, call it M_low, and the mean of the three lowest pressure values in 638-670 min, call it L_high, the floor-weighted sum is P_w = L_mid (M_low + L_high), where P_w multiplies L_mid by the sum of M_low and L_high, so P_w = 93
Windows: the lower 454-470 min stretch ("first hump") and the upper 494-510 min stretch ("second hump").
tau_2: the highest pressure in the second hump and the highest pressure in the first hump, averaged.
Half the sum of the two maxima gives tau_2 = 7.31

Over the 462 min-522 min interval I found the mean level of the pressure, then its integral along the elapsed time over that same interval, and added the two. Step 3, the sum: 439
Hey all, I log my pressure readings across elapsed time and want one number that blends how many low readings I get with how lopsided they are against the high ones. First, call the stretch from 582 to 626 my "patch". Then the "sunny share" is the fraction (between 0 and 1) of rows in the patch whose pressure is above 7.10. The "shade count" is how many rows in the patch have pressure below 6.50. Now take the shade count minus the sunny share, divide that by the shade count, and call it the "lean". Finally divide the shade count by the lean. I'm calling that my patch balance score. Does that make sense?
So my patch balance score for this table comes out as 10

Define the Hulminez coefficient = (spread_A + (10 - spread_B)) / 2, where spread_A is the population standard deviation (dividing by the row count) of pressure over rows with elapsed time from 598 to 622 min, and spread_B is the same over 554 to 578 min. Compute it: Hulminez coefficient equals 5.05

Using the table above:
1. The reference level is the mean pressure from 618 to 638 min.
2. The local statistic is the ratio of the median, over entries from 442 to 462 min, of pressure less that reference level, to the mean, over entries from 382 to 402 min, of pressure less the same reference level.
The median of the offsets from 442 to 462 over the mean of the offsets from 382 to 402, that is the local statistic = 1.1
